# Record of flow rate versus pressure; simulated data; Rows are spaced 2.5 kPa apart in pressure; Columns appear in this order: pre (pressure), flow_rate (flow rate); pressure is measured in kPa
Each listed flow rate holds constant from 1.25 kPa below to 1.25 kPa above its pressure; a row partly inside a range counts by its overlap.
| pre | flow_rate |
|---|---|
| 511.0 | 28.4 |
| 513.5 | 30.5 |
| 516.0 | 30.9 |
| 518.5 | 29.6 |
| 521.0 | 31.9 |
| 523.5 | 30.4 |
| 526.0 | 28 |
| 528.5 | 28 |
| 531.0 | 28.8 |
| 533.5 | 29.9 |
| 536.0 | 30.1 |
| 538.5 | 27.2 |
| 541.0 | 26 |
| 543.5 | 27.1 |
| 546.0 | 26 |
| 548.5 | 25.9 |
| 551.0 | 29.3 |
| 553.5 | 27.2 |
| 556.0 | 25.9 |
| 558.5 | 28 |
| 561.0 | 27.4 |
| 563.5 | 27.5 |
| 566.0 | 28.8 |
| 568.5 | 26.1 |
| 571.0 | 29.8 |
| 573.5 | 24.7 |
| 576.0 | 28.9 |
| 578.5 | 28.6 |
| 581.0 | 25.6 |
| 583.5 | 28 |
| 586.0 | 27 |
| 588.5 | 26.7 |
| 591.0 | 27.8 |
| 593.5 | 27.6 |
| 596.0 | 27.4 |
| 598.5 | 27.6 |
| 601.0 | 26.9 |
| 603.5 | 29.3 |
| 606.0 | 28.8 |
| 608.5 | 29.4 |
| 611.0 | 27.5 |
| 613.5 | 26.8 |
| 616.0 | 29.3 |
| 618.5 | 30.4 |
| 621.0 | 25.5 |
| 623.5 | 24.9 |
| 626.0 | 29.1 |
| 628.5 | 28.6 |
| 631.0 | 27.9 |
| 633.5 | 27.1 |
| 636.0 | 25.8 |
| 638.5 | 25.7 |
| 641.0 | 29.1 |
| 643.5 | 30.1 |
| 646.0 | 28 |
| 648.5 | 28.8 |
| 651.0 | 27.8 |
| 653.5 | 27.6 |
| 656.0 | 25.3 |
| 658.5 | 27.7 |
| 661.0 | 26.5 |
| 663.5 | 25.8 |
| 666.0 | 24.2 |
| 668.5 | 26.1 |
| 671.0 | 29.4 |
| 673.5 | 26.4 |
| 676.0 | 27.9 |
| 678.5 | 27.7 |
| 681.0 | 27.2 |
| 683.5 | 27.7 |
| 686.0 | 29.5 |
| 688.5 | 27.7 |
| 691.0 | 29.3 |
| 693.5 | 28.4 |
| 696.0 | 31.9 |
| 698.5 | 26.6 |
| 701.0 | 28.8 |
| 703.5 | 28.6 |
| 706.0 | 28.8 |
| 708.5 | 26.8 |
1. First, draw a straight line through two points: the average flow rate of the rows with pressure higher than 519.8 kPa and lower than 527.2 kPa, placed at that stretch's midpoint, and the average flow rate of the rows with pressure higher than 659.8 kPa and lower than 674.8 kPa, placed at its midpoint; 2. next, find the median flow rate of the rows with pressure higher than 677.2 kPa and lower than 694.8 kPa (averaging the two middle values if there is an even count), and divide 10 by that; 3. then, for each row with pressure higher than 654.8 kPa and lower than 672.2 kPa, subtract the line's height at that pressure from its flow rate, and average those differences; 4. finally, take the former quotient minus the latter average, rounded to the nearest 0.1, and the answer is 0.4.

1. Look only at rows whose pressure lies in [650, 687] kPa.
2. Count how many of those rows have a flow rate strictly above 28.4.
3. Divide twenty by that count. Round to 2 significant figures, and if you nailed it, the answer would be 10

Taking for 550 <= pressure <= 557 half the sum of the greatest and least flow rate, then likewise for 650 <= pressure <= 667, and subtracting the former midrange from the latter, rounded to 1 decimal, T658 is -1.6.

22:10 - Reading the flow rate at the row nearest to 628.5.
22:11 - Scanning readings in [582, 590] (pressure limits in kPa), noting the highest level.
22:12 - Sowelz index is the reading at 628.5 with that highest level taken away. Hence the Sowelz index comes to 1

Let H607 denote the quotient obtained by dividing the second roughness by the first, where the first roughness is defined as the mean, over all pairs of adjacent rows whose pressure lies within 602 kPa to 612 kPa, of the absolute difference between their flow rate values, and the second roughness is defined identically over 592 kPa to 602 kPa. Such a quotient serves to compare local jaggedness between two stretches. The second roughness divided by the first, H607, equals 0.4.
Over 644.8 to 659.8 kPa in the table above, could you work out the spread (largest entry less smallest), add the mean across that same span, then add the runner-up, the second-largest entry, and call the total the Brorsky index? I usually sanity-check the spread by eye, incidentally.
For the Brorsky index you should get 59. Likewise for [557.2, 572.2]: 60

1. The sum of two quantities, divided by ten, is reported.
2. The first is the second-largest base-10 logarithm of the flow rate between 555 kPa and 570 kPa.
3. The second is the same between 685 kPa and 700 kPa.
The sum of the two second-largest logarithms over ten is 0.292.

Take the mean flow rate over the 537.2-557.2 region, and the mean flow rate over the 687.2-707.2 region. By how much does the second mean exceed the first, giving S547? 1.9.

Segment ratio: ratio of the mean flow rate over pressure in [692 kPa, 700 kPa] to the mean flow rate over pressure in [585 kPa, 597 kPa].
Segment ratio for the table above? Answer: 1.06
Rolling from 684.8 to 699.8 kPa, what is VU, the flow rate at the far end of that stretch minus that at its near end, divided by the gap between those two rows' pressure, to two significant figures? -0.23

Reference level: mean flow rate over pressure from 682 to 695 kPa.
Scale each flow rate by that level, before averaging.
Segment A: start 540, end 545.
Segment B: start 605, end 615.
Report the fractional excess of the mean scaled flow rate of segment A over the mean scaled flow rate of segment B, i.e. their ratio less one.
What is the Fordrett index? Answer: -0.06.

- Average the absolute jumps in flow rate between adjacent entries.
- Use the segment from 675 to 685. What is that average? 0.4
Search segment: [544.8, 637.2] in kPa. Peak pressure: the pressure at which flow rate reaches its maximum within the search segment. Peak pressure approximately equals 618.5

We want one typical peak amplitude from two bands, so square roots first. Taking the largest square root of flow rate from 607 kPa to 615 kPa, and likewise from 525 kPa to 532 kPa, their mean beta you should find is 5.39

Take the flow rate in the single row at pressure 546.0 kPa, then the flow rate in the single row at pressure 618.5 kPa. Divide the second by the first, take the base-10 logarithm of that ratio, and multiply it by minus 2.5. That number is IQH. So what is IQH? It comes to -0.17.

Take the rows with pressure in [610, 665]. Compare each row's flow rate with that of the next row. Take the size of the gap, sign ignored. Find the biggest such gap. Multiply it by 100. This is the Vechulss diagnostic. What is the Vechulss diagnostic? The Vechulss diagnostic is 490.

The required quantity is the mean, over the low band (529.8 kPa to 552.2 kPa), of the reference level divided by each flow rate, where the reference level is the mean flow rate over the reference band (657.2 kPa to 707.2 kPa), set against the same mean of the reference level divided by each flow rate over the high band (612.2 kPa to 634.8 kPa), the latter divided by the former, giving 1.00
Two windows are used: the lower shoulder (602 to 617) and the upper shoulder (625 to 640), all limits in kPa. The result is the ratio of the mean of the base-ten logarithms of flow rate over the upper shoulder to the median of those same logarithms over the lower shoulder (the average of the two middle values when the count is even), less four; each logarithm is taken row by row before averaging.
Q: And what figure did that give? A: -3.02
